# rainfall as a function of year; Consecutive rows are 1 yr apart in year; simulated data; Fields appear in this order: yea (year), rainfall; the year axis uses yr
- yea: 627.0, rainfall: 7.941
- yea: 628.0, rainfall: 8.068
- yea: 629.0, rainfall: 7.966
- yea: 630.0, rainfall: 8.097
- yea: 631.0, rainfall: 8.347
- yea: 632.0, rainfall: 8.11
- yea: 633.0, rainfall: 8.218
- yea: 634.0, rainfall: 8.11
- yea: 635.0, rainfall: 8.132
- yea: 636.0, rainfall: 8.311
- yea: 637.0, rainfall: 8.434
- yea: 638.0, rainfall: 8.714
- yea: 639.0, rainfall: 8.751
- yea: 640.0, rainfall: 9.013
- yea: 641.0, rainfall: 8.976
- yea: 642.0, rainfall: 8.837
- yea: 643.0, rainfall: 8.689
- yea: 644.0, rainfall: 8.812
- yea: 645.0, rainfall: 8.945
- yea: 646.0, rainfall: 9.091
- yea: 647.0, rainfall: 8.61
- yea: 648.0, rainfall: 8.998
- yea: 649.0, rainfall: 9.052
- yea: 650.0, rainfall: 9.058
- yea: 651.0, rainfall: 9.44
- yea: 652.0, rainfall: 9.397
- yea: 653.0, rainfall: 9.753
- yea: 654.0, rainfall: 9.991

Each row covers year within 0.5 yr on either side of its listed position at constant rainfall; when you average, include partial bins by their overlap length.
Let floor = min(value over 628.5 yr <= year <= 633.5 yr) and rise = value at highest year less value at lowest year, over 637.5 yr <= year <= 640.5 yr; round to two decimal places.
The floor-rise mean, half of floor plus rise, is 4.13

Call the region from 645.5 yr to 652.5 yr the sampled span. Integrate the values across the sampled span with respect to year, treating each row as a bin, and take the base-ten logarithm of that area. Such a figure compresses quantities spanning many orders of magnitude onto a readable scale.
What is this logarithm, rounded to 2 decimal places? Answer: 1.80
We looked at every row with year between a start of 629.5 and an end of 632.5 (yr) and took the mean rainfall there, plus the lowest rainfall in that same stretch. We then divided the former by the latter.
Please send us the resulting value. 1.01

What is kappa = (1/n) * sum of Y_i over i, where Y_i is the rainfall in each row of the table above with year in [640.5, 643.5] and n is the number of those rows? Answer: 8.83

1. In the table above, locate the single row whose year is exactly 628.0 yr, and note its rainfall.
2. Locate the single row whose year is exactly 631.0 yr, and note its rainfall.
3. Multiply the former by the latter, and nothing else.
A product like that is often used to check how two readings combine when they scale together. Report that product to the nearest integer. 67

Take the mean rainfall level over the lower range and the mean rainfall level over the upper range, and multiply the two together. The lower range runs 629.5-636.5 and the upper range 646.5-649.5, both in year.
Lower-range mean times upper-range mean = 72.8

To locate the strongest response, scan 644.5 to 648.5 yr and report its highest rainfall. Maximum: 9.091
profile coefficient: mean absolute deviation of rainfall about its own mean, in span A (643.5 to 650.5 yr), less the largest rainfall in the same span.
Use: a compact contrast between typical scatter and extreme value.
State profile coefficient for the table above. -8.96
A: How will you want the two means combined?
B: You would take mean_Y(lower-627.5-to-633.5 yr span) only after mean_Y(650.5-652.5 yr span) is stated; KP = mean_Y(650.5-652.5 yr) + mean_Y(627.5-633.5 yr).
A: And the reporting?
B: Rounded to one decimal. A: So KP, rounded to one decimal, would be 17.6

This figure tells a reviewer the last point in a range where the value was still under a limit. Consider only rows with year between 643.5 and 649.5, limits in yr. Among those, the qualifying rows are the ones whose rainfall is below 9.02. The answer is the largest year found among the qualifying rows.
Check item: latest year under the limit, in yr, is 648.0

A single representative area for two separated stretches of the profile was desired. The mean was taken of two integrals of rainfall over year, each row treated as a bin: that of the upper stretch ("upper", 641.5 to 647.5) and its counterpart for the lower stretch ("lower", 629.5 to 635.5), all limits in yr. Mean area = 51.0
